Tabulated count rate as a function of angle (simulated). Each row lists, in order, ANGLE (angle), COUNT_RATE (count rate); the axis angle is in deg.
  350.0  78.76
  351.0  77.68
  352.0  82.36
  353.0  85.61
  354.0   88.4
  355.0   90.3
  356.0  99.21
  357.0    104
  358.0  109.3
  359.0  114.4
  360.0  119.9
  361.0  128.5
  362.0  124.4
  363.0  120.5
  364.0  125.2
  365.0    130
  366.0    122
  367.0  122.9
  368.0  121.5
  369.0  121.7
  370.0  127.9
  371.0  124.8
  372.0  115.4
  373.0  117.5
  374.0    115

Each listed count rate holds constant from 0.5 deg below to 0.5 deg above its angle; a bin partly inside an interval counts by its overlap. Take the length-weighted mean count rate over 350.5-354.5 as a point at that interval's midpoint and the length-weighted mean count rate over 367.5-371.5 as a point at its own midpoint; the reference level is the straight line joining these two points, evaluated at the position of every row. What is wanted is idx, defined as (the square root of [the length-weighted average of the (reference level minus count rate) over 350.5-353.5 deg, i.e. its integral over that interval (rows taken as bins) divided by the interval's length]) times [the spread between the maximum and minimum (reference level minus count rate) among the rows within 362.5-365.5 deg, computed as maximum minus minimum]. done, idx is 3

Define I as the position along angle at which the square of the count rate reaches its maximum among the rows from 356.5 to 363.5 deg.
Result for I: 361.0 deg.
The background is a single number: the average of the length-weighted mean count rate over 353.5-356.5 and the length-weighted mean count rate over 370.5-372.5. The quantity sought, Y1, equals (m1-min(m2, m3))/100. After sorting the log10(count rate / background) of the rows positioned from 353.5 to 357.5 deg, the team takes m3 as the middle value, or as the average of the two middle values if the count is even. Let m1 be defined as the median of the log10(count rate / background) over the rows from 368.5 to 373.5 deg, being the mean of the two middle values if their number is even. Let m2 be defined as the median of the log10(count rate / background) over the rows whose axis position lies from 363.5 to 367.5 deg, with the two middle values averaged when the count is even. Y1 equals 0.0011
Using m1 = 0.058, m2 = 0.067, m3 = -0.05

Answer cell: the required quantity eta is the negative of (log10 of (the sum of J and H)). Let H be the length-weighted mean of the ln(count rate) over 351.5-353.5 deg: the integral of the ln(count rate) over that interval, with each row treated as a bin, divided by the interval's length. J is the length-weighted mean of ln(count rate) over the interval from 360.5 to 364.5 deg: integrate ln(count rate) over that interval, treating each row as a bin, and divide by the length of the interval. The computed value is -0.966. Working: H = 4.43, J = 4.83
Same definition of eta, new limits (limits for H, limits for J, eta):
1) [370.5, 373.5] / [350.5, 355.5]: -0.965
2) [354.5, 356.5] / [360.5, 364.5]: -0.972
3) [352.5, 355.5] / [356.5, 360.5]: -0.964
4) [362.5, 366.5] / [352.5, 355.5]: -0.969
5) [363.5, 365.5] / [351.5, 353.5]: -0.968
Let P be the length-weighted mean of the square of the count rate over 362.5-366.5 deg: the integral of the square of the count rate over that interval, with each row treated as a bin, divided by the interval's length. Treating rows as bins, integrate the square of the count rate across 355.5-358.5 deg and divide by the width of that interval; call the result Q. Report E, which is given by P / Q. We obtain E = 1.4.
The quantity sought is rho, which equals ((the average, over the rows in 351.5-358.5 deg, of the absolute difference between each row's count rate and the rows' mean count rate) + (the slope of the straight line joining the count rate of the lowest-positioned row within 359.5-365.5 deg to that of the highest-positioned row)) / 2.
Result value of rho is 5.3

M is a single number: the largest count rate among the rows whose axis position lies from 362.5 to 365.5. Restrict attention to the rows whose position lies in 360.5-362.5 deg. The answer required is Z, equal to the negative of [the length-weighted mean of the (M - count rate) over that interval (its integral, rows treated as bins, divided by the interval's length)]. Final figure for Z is -4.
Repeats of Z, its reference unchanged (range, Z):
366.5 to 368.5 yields -8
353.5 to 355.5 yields -41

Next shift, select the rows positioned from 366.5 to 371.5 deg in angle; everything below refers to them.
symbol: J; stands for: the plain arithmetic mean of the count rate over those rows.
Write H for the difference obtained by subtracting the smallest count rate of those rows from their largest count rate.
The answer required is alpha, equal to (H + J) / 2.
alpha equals 65.1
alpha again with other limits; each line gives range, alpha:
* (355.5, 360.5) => 65.0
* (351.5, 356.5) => 53.0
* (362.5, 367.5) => 66.8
